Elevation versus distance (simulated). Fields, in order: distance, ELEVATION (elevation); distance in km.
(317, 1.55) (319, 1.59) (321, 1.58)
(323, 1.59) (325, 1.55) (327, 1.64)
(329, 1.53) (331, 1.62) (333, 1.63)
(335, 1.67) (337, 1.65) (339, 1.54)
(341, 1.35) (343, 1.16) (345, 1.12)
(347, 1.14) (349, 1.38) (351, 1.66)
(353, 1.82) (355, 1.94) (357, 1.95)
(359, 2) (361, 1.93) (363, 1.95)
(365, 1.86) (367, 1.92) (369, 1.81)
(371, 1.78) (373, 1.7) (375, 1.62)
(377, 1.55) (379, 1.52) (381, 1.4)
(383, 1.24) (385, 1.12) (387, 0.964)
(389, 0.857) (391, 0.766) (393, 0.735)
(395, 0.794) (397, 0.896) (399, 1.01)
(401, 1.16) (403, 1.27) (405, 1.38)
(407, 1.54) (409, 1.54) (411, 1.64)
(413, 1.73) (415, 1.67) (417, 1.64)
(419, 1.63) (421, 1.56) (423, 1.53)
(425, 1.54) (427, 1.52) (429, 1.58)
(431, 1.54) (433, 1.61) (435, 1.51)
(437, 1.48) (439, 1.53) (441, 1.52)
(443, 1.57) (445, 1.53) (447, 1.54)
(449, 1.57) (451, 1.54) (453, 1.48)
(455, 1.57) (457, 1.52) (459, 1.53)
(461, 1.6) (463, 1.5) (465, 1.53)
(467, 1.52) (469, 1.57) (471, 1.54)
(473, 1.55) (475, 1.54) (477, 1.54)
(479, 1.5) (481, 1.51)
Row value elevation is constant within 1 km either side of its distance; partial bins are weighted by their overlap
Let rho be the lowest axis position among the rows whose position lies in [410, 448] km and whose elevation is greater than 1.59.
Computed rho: 411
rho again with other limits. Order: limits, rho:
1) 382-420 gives 411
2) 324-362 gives 327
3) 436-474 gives 461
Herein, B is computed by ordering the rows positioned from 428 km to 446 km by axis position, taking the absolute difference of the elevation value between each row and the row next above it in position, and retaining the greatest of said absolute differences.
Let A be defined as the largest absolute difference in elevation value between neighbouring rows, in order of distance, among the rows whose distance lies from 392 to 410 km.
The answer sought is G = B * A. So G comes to 0.016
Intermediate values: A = 0.16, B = 0.10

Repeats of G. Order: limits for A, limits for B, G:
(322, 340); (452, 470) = 0.011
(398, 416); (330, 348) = 0.030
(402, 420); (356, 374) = 0.018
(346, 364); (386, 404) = 0.042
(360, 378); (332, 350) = 0.026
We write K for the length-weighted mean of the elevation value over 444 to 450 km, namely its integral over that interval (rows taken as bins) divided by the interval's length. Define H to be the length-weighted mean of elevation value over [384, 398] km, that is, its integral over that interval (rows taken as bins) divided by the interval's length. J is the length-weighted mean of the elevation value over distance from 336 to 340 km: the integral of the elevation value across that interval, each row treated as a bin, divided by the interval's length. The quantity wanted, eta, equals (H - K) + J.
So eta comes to 0.92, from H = 0.9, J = 1.6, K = 1.55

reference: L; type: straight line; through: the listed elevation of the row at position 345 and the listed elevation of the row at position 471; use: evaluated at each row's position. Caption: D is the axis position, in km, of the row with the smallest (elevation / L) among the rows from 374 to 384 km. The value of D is 383 km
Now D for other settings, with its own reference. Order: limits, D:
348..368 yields 349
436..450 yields 437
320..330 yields 329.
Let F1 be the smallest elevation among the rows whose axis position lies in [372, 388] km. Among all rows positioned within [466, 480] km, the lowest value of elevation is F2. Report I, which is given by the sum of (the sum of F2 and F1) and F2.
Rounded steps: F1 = 0.964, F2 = 1.5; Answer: 3.96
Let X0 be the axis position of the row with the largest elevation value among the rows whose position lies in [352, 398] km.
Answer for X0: 359 km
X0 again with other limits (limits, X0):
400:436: 413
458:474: 461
